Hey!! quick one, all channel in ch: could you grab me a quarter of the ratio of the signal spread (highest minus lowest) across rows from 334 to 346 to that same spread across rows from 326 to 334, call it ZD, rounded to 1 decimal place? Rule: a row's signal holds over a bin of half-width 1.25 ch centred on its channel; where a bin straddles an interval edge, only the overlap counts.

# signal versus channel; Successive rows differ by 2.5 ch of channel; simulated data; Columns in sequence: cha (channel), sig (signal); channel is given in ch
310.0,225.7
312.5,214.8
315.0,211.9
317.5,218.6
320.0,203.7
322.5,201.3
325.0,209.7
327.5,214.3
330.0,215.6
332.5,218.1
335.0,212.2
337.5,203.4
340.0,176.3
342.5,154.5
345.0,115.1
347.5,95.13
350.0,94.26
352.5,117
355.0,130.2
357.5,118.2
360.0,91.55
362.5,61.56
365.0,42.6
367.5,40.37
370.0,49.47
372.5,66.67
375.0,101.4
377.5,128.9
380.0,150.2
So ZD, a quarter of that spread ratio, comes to 6.4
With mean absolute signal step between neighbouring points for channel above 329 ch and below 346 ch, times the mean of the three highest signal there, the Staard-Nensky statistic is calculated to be 3786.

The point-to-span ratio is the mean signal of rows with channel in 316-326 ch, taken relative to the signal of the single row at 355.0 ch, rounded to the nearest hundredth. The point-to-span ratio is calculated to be 1.60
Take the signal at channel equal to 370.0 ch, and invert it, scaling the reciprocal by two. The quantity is 0.040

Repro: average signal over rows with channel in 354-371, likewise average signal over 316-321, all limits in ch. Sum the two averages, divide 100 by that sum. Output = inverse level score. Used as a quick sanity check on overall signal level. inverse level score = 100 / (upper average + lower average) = 0.35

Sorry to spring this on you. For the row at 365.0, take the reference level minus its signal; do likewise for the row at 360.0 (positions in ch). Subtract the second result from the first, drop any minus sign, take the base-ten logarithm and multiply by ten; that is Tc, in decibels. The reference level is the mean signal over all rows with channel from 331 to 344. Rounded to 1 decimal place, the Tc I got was 16.9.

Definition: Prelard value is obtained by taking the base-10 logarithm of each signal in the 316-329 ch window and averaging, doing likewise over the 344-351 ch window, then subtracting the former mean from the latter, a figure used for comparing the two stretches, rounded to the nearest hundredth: -0.32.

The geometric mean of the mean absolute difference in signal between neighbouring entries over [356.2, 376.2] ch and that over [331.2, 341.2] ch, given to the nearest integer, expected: 17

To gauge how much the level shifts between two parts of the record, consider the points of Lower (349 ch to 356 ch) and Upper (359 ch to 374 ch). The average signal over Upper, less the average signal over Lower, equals -55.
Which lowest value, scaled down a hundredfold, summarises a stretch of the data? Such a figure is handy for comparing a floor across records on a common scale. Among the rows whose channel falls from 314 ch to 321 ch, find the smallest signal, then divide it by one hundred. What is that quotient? 2.0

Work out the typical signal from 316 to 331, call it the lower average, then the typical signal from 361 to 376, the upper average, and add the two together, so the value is 271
